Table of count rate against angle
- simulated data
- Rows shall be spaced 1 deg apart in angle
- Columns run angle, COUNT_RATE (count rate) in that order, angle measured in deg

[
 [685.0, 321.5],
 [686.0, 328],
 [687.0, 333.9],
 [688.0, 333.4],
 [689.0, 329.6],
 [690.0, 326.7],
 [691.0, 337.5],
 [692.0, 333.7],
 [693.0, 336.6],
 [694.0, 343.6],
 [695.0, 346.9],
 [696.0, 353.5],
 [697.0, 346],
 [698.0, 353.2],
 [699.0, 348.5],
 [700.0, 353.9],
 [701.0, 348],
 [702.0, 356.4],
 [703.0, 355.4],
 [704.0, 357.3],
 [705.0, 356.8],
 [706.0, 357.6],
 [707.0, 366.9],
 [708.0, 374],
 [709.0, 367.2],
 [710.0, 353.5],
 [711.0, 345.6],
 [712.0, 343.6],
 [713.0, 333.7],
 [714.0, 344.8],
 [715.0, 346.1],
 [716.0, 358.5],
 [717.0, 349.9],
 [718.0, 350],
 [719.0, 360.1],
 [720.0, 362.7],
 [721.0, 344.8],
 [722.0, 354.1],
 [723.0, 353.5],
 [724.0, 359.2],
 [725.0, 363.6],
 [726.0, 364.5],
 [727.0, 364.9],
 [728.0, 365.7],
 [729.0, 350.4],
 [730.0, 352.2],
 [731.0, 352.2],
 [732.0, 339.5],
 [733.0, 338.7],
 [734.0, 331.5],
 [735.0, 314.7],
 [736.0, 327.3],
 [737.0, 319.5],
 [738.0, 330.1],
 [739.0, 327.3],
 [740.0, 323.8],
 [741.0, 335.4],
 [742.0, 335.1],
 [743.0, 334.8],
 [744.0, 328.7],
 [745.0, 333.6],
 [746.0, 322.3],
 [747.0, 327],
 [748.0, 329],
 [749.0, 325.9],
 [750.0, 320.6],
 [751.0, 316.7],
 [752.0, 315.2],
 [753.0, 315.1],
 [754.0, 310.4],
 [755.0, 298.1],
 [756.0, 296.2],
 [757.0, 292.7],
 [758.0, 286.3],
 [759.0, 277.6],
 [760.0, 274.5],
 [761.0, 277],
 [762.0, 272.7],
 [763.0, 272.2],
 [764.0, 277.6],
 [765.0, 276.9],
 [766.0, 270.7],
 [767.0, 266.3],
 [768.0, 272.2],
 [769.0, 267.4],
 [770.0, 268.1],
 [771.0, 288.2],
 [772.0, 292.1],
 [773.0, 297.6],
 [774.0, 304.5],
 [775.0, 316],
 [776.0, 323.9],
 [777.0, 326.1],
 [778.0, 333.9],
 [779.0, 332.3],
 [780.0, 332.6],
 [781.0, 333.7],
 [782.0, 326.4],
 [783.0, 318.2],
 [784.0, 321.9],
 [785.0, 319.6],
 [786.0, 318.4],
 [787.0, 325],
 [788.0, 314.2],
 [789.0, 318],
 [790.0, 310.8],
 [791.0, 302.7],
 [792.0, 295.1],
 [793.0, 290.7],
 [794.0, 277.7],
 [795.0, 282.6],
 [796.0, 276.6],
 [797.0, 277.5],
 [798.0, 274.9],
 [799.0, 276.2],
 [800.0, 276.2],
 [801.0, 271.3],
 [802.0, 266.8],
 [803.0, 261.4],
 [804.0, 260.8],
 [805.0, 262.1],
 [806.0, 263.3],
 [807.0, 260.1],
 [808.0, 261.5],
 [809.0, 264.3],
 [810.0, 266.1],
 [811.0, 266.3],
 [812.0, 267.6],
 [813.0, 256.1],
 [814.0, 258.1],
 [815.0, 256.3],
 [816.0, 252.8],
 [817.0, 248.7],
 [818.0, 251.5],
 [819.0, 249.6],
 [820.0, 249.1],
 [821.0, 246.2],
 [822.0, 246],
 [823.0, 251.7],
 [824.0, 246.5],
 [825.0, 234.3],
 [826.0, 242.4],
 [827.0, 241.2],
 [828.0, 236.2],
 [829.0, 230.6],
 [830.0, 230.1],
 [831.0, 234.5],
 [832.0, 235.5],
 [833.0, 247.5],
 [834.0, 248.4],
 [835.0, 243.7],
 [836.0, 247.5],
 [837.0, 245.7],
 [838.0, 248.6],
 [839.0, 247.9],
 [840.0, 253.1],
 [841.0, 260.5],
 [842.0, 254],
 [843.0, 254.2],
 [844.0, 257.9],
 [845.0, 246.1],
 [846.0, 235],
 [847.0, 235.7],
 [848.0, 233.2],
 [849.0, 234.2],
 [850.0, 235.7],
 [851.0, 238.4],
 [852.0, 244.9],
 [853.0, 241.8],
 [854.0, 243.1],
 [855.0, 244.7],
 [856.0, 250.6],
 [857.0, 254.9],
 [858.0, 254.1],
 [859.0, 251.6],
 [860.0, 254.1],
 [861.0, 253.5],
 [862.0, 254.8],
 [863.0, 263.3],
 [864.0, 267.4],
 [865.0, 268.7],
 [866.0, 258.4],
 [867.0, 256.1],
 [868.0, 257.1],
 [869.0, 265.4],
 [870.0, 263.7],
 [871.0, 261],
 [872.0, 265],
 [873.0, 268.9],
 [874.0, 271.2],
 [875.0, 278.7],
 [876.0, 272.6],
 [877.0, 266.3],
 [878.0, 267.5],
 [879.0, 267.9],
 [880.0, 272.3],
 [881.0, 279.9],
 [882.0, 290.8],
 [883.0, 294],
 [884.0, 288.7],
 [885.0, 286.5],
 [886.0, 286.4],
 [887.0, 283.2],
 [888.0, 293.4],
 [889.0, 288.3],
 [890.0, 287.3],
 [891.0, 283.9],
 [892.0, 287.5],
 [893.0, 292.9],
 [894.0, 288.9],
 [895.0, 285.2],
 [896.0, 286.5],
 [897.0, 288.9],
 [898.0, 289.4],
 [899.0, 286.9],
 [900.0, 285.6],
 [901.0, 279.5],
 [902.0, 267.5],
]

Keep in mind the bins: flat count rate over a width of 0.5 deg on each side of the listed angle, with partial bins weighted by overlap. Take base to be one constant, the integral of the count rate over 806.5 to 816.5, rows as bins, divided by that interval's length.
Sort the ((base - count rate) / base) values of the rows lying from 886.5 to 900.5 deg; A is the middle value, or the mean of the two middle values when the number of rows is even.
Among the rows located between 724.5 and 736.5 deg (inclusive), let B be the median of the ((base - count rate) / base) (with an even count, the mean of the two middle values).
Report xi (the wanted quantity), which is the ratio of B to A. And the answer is 3.4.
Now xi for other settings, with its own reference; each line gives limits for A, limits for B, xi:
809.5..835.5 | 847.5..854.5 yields 1.7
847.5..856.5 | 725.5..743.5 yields -3.9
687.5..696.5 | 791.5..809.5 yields 0.2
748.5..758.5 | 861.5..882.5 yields 0.1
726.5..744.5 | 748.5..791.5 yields 0.7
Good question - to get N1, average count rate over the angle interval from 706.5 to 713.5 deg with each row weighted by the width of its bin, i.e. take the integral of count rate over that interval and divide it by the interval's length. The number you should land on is 355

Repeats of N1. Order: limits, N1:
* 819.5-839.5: 243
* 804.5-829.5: 252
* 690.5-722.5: 351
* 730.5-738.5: 332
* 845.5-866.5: 248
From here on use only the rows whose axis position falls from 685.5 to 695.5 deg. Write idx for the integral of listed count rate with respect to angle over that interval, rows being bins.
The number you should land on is 3350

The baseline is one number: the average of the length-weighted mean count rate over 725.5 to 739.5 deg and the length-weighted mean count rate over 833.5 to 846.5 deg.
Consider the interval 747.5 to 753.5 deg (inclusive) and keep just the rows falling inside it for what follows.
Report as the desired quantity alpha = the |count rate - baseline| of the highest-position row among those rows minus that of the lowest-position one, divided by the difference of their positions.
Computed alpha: -2.8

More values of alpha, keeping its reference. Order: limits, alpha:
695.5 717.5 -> -0.2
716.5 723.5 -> 0.6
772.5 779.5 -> 5.8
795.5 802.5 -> 1.6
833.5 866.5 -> -0.3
